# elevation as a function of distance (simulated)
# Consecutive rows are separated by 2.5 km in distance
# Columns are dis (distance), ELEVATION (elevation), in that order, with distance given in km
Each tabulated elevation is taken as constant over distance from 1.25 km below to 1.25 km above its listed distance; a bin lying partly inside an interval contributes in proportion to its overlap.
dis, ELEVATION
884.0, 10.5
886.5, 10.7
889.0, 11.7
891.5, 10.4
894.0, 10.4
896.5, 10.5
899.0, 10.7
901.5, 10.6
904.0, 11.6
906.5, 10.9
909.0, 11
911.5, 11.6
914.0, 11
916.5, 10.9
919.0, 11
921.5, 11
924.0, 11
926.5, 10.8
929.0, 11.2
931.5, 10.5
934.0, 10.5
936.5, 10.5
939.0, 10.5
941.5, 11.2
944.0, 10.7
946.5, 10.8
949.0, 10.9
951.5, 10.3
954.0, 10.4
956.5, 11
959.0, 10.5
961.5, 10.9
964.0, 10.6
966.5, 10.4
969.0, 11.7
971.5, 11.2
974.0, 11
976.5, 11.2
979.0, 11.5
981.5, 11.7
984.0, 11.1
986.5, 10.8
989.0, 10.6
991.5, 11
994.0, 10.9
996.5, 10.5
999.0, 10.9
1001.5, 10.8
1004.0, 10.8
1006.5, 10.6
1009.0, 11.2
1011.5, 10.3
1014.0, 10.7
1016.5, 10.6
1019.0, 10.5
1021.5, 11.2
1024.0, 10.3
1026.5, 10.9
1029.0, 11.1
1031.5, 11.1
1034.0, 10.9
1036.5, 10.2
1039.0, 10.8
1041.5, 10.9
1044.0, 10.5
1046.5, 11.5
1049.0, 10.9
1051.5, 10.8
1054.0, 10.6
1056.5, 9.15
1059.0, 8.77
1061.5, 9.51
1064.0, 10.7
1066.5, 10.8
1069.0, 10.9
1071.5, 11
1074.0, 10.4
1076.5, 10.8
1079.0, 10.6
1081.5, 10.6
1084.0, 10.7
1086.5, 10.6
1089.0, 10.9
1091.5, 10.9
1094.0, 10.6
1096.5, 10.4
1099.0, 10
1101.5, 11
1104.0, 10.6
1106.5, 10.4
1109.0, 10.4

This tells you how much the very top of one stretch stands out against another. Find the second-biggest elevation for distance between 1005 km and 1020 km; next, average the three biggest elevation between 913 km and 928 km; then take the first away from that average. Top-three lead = 0.3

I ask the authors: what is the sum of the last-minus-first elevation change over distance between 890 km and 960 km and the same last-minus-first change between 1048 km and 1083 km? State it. -0.2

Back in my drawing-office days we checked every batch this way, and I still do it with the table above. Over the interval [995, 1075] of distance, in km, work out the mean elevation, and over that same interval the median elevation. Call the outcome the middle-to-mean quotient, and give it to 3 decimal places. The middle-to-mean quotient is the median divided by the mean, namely 1.017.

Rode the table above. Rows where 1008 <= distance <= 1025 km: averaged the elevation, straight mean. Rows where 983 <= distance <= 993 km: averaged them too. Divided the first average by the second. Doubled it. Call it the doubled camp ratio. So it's 1.97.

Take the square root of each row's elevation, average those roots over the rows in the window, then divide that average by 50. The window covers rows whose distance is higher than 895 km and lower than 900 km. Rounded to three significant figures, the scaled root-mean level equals 0.0651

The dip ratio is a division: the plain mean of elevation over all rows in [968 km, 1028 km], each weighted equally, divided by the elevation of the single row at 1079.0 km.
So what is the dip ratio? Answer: 1.03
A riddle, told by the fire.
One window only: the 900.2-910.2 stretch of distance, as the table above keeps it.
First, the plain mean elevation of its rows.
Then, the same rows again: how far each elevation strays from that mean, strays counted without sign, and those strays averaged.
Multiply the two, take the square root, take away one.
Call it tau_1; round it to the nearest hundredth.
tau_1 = 0.78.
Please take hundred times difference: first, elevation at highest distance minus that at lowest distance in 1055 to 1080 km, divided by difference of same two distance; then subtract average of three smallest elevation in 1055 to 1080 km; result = -908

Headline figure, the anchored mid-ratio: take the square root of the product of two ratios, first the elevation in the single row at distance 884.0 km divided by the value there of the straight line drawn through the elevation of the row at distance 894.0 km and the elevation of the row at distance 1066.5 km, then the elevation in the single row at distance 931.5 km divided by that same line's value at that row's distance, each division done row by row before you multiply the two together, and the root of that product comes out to 1.01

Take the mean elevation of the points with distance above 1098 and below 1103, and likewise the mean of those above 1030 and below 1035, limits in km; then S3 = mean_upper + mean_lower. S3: 21.5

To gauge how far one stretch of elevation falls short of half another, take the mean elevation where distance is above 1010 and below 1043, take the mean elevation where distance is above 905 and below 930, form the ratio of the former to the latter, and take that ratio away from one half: -0.472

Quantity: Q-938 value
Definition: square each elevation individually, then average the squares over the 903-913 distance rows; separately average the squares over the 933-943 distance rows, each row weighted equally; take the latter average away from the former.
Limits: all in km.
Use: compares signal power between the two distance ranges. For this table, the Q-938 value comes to 13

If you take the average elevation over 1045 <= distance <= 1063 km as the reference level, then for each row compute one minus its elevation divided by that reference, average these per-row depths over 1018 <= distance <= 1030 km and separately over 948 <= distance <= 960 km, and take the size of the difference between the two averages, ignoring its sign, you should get 0.018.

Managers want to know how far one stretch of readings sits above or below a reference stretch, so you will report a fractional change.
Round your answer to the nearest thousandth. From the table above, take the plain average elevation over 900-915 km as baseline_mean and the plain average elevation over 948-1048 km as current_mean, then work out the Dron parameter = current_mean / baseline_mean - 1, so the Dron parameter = -0.024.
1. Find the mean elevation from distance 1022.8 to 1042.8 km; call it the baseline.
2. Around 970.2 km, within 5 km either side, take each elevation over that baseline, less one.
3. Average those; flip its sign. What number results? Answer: -0.028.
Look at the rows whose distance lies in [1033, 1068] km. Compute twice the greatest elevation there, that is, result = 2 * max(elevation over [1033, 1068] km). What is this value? 23.00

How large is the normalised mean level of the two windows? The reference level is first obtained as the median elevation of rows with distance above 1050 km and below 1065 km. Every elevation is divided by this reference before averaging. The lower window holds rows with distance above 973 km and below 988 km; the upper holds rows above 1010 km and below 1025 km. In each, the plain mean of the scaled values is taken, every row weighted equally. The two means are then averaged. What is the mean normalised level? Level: 1.085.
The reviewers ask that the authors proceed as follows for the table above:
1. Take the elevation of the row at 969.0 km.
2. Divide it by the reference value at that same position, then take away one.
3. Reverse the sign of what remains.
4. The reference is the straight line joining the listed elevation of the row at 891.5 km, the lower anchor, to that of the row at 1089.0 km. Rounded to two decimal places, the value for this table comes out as -0.10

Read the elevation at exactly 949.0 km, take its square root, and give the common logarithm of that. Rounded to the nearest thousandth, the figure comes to 0.519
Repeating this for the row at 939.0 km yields 0.511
